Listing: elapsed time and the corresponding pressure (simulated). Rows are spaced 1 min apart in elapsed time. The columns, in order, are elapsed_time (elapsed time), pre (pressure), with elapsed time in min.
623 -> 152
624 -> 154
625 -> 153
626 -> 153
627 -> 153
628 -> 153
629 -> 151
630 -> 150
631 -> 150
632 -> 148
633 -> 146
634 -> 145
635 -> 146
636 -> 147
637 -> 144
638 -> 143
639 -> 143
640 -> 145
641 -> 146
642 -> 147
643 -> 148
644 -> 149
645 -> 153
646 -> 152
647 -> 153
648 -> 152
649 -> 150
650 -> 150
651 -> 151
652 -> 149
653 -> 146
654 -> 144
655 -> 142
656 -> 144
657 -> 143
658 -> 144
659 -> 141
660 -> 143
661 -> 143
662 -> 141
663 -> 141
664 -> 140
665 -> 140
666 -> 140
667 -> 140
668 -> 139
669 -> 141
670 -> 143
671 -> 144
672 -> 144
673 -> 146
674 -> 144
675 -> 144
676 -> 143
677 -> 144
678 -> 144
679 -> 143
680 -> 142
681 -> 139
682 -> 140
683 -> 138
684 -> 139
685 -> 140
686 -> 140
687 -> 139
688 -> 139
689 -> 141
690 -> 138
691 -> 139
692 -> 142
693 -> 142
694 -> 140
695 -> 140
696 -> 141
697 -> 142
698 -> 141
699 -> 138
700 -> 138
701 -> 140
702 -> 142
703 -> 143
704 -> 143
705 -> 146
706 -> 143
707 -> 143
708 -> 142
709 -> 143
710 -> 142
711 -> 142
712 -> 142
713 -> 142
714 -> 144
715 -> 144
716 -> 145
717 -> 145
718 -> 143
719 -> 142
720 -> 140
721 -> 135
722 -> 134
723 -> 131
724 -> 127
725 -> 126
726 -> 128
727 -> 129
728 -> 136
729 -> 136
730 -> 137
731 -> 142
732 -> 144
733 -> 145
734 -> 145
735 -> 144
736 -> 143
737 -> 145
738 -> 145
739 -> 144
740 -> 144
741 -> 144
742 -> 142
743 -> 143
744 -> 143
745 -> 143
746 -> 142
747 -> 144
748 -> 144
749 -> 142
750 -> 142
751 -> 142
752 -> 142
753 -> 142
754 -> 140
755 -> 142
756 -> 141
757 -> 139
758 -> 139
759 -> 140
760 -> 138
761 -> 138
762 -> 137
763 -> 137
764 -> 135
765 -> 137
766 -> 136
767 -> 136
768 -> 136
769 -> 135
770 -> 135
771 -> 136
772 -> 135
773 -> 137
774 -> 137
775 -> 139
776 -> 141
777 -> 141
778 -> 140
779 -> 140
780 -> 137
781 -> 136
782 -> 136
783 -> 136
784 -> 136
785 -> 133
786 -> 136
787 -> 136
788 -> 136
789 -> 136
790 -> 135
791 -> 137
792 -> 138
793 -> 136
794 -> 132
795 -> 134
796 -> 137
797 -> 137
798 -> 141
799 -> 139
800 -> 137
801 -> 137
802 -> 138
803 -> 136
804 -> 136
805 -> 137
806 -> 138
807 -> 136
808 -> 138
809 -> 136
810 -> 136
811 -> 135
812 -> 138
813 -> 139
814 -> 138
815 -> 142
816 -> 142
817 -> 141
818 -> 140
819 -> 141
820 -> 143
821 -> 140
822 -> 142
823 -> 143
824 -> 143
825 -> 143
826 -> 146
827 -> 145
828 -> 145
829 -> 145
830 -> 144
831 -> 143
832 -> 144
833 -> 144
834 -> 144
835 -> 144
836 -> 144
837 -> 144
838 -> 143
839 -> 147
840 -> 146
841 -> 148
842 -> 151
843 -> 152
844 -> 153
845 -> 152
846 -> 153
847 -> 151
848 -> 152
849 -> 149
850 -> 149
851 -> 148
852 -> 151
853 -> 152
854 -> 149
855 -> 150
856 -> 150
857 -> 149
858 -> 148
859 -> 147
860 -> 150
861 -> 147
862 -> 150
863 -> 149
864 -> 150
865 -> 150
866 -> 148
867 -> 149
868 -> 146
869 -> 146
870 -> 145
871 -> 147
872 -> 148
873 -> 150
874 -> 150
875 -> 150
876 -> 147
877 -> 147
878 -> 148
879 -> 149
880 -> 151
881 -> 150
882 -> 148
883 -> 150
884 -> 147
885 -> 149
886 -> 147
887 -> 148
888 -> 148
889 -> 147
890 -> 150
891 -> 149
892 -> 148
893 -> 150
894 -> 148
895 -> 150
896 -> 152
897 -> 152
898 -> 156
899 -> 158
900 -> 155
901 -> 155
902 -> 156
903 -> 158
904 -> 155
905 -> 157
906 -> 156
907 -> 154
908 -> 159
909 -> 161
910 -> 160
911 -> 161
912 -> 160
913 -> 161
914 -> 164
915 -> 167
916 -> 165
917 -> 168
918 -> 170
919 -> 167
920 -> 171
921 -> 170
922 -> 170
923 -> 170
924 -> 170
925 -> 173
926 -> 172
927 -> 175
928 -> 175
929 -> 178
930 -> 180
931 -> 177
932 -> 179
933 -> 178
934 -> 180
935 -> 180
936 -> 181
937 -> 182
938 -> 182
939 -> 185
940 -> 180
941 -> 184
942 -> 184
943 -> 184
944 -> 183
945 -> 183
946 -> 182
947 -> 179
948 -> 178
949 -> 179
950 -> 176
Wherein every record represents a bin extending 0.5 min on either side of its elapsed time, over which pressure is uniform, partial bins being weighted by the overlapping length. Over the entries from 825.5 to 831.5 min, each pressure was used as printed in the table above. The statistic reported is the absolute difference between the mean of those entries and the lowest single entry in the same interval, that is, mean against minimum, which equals 1.67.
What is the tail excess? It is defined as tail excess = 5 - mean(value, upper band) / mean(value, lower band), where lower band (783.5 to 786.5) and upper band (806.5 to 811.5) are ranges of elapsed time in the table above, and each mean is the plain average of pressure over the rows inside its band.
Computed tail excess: 3.99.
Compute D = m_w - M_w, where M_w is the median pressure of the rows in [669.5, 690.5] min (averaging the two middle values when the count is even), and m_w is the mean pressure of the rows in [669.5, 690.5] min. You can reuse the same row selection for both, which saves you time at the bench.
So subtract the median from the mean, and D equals -0.4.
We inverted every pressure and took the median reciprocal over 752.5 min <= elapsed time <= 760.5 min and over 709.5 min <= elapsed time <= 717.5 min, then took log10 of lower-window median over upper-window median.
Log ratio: -0.01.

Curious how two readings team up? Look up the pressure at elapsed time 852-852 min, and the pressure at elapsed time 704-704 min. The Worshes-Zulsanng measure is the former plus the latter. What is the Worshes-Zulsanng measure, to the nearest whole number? 294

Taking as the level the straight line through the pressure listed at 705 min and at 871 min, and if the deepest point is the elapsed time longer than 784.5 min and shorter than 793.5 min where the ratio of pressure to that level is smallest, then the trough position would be 785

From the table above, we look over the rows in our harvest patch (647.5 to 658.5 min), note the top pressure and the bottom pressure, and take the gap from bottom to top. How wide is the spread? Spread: 10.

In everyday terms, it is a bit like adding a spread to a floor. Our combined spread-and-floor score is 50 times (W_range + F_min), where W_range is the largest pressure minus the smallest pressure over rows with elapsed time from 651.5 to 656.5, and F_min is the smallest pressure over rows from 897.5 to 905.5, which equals 8100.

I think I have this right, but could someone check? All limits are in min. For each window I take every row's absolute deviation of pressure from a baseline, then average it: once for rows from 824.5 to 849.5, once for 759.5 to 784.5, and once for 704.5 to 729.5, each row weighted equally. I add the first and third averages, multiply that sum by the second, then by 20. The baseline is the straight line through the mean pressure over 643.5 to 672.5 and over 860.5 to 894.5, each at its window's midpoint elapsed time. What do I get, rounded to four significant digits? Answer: 1996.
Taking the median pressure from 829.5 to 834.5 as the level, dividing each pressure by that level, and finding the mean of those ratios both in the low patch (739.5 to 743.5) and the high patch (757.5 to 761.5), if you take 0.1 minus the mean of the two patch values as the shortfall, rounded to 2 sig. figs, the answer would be -0.88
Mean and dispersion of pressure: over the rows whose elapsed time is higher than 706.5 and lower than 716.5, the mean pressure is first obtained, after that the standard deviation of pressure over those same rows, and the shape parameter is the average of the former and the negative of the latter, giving 71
